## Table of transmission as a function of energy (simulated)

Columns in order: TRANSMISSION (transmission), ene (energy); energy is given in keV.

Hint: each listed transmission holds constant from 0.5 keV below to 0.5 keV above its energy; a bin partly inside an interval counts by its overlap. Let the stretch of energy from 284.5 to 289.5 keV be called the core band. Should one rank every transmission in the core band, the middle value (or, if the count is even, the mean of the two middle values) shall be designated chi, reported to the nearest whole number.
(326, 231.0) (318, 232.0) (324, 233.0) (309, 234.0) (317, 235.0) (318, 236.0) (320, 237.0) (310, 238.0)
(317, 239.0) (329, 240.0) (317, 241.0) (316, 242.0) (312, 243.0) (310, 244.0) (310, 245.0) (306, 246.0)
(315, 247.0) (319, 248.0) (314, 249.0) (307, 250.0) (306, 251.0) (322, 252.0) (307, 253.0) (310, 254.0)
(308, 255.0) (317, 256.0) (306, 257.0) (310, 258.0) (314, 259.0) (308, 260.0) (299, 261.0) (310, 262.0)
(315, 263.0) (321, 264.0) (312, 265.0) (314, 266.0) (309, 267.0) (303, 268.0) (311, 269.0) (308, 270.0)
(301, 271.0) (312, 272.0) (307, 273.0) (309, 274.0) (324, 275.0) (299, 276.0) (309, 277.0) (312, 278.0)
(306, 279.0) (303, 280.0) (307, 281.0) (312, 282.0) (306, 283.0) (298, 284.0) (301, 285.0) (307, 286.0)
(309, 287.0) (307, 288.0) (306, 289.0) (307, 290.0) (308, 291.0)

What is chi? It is 307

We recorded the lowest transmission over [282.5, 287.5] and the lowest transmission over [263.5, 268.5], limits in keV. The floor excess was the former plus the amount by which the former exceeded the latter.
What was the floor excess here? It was 293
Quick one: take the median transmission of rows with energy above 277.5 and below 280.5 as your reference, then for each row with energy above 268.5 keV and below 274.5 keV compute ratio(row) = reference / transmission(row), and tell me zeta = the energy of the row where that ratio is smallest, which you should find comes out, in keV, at 272.0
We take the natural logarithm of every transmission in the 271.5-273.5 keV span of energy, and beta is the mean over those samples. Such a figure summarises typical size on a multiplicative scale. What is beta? 5.735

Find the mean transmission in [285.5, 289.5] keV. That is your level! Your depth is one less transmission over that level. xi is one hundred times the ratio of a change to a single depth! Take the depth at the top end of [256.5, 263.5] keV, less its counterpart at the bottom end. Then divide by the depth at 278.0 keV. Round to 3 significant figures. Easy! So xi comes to 189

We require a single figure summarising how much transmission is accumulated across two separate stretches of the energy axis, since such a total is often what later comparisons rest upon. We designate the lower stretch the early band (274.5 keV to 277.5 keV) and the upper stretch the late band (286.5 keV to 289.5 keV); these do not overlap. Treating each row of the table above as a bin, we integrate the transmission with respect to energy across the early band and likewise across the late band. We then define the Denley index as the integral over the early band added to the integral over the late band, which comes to 1854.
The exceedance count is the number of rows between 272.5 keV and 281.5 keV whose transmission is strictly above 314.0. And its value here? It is 1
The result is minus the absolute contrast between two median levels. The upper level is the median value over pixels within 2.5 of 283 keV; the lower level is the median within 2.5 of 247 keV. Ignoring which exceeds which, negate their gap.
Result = -8.0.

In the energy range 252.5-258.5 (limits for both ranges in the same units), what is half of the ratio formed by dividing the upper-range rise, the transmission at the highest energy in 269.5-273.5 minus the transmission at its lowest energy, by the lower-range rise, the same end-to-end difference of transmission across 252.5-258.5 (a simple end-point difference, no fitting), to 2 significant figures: -0.17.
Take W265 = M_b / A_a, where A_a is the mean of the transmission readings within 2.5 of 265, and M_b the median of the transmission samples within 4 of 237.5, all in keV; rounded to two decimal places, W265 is 1.01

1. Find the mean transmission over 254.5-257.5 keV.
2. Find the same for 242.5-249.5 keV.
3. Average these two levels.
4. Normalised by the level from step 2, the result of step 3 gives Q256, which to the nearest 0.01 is 1.00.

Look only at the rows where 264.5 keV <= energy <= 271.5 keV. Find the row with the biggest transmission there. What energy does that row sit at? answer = 266.0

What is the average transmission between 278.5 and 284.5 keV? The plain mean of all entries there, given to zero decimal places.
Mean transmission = 305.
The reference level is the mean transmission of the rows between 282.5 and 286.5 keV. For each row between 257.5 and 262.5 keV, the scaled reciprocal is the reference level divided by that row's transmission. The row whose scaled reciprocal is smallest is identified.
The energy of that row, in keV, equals 259.0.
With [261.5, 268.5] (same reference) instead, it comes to 264.0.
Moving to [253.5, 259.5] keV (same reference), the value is 256.0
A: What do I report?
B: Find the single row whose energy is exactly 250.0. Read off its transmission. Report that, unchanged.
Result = 307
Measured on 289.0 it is 306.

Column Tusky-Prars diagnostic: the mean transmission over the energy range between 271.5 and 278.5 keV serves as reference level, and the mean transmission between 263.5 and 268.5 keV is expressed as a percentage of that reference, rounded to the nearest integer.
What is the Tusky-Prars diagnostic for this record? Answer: 100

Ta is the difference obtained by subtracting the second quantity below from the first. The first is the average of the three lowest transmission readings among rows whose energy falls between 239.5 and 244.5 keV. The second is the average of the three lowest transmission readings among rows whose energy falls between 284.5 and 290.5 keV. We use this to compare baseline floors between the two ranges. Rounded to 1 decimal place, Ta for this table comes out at 8.0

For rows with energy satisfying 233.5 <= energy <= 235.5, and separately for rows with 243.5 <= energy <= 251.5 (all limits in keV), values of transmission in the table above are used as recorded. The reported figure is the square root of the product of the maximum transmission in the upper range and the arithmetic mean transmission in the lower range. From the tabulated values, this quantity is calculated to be 316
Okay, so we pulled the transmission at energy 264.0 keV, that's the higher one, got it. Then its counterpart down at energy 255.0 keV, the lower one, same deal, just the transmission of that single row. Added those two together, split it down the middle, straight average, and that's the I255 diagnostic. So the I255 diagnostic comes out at 314.5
